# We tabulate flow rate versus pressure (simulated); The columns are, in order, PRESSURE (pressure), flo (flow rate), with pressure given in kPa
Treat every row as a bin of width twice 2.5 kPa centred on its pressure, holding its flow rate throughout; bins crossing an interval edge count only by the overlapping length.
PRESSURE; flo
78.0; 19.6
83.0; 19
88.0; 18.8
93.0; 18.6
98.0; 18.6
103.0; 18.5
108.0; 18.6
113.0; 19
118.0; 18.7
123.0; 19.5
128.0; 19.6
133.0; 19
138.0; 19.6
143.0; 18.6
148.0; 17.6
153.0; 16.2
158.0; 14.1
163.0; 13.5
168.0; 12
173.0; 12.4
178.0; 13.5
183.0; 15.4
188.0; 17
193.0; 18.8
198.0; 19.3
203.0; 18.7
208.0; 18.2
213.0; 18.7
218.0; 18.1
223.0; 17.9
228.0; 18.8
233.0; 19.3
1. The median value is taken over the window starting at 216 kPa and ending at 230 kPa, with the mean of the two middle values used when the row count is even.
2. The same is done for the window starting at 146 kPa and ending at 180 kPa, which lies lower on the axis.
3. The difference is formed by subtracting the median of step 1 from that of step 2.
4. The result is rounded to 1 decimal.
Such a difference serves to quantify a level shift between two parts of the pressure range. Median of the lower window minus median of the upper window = -4.6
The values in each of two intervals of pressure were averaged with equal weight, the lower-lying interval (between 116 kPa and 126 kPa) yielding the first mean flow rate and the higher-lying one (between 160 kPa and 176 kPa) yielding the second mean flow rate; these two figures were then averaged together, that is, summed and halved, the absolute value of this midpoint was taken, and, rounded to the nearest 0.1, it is 15.9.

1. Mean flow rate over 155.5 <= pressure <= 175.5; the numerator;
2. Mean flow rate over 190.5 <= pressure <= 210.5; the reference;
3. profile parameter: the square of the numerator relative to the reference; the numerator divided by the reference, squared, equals 0.5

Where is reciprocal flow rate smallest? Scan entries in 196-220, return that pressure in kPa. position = 198.0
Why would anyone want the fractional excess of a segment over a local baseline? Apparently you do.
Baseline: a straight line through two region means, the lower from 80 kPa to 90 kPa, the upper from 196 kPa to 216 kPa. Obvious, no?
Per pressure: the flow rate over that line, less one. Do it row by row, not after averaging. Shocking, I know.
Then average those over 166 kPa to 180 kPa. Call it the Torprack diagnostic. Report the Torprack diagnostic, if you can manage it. -0.33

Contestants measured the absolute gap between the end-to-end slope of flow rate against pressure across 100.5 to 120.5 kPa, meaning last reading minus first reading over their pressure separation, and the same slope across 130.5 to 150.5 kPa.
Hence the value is 0.11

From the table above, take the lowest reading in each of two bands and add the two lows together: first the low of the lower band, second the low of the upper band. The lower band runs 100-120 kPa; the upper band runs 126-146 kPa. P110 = 37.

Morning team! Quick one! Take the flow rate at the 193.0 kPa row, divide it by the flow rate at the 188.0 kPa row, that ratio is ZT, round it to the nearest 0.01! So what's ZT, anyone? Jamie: 1.11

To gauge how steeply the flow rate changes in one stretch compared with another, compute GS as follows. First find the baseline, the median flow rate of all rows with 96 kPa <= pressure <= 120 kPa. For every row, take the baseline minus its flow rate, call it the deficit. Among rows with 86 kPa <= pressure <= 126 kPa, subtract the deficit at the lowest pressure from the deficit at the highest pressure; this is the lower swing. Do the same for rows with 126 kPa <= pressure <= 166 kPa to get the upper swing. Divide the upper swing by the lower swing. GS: -8.7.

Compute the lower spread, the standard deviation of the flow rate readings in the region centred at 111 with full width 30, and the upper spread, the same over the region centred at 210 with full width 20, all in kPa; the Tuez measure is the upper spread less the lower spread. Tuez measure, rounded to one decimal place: -0.1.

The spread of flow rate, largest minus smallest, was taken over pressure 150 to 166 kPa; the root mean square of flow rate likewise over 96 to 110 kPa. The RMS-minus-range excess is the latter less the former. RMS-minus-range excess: 15.9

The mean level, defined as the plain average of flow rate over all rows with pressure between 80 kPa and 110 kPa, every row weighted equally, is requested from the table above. 18.7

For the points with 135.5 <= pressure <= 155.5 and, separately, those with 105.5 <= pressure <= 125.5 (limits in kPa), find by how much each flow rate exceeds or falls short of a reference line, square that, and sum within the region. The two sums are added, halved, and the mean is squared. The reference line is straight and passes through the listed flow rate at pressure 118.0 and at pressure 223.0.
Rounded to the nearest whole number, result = 15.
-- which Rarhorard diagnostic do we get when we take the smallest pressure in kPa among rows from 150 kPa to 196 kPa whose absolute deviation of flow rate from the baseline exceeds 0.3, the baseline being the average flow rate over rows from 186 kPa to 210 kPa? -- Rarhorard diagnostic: 153.0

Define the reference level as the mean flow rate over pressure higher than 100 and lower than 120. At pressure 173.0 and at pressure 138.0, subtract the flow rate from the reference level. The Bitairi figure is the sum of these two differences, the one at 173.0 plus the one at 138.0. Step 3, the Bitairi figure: 5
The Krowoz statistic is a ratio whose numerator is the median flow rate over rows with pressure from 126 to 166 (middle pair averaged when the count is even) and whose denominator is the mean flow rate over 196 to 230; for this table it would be 0.98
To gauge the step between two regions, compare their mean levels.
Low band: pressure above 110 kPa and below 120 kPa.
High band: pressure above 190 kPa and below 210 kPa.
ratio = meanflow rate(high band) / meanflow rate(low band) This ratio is 0.99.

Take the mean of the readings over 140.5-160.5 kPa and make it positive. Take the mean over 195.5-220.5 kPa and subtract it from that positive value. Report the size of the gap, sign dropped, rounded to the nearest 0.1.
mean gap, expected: 2.0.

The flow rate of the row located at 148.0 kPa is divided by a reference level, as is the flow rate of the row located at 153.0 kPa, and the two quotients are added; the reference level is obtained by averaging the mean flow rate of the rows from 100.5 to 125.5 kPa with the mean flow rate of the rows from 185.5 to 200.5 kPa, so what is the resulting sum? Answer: 1.82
